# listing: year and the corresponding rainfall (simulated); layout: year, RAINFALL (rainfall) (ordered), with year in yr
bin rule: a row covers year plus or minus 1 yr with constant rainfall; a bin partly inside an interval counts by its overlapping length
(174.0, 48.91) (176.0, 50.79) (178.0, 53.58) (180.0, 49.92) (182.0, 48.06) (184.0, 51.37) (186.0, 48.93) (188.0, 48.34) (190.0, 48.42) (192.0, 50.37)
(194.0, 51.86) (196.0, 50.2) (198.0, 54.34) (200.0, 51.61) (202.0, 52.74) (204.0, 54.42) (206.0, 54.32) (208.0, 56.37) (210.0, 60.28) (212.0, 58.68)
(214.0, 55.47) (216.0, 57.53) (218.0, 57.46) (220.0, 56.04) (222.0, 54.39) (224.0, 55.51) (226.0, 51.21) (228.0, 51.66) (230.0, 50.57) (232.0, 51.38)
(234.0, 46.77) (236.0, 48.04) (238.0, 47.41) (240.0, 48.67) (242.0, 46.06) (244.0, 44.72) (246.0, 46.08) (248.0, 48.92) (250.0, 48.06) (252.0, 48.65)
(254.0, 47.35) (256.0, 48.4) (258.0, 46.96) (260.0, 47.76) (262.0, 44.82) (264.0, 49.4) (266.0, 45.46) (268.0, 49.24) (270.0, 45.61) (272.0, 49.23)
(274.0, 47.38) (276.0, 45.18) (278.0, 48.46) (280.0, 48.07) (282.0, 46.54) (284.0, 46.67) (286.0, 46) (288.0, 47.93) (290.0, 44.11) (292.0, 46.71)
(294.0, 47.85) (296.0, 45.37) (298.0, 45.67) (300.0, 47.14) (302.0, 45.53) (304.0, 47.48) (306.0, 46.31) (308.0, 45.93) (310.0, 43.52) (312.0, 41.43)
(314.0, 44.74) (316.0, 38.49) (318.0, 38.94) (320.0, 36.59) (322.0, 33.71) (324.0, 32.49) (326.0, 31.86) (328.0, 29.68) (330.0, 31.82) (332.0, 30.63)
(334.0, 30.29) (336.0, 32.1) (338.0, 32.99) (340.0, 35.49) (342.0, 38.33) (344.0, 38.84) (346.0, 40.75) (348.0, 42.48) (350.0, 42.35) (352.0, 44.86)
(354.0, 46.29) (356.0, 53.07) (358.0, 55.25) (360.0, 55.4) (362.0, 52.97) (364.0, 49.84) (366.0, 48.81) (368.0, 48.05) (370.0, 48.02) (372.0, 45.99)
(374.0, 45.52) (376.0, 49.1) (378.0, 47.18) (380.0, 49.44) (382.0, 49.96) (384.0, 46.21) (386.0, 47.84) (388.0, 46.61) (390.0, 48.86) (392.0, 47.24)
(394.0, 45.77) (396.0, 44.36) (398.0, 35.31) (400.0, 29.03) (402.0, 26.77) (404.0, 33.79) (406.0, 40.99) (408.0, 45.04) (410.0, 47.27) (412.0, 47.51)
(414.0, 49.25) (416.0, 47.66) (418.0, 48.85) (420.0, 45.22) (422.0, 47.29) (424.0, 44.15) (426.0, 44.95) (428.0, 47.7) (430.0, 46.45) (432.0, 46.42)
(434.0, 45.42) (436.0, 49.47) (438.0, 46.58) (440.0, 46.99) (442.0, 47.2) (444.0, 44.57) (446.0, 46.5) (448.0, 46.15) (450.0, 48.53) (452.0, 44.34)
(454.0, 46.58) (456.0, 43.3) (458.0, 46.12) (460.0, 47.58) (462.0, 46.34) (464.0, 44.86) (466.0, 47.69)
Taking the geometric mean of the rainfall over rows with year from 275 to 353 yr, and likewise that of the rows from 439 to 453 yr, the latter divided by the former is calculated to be 1.14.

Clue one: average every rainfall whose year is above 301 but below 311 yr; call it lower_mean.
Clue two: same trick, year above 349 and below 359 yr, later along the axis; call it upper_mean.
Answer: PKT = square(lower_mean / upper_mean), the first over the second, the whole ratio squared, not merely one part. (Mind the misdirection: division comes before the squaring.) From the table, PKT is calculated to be 0.89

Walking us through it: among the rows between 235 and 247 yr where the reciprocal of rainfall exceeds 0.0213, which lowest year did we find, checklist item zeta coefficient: 242.0 yr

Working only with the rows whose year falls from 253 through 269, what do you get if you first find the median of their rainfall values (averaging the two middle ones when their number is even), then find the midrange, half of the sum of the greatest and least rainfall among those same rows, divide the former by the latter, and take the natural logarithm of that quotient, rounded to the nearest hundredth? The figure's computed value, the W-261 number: 0.01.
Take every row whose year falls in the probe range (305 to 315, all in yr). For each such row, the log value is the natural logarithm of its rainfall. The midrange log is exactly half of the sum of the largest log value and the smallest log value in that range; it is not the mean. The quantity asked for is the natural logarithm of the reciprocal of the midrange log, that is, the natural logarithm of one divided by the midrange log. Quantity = -1.33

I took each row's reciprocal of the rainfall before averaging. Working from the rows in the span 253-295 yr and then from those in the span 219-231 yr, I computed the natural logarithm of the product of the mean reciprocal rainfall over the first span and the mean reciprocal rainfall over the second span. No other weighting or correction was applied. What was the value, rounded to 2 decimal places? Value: -7.82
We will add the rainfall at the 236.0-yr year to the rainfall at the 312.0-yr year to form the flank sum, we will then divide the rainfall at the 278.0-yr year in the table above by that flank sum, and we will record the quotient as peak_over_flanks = 0.54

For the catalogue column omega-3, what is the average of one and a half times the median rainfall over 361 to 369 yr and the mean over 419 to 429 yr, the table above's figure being 60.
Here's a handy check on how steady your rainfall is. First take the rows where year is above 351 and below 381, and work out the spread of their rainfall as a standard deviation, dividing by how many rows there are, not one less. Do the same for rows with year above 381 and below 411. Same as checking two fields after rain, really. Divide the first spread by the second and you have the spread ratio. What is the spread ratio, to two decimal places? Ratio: 0.46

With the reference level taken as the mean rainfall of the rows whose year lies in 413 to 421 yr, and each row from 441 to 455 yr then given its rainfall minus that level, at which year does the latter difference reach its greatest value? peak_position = 450.0 yr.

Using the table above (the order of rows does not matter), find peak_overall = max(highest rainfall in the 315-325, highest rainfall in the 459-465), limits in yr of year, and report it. 47.6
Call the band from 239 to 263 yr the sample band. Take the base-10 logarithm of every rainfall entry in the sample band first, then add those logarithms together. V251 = 20.1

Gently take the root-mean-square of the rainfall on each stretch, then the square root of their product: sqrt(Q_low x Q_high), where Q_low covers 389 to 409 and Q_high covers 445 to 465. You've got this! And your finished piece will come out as 43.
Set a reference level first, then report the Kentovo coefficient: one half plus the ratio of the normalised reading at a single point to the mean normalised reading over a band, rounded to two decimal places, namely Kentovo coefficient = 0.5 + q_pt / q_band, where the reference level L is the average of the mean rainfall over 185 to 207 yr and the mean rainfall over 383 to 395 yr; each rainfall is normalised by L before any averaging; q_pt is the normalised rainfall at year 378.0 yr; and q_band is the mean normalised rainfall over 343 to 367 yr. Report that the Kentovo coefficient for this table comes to 1.49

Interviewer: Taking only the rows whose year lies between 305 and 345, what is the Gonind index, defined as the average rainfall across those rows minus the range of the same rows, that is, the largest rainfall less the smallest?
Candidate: 20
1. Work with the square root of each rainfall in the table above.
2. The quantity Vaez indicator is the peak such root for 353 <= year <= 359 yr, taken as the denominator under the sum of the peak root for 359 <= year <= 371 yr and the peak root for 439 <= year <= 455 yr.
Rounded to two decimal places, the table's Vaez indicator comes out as 1.94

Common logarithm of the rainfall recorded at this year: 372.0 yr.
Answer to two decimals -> 1.66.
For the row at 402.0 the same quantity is 1.43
